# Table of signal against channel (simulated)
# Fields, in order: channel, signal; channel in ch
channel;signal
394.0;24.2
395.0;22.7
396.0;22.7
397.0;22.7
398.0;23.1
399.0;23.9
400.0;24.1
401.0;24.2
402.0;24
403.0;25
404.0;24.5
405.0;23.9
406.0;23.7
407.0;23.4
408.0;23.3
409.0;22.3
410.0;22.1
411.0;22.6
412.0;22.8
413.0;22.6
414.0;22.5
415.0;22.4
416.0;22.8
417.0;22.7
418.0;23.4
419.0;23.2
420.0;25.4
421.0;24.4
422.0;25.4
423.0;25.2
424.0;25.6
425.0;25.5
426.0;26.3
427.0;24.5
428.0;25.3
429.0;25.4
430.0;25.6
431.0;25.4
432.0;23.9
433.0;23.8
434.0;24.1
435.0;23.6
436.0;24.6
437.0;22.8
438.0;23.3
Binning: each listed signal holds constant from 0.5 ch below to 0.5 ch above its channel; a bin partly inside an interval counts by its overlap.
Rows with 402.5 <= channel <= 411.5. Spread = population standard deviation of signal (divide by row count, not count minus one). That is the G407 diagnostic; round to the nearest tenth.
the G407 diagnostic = 0.9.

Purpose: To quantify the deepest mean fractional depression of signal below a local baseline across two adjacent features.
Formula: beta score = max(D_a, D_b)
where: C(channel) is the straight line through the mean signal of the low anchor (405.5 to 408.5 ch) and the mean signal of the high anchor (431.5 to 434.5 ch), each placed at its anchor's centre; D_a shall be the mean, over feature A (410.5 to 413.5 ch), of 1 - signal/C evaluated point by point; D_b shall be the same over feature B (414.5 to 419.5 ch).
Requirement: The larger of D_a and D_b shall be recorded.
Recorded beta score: 0.038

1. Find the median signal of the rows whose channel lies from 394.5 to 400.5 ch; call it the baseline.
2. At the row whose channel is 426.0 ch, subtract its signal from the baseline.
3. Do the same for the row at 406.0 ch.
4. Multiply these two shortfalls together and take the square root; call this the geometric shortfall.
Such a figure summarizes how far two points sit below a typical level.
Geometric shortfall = 1.65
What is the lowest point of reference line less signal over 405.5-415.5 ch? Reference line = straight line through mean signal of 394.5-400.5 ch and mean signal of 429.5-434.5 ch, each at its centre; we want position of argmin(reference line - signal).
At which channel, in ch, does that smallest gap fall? 406.0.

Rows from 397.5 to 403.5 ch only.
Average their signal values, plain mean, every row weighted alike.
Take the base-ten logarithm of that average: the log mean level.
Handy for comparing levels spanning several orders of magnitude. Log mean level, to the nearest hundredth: 1.38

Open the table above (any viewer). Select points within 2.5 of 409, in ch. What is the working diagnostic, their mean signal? 22.7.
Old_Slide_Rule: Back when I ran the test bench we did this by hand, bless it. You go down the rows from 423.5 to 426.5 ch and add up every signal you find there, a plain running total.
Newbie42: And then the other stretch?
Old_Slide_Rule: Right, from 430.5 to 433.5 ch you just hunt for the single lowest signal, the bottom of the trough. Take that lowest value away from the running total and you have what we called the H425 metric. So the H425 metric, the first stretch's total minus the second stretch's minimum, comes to 54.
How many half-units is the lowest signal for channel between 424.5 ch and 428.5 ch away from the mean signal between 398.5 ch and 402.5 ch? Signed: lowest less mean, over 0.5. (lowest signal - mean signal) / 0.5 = 1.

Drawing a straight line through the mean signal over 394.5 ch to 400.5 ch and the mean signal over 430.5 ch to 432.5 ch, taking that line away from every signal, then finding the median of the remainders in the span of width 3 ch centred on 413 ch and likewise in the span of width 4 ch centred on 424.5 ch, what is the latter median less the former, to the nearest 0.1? 2.5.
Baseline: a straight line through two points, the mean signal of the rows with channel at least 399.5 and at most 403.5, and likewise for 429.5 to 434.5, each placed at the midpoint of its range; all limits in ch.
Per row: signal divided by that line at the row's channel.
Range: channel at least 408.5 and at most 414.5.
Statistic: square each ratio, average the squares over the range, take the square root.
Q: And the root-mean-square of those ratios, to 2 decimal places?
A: 0.92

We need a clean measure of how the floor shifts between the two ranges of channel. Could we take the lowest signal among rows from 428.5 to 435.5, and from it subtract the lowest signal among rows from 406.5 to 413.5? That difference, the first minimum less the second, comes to 1.5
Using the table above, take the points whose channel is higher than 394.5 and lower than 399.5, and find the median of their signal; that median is 22.7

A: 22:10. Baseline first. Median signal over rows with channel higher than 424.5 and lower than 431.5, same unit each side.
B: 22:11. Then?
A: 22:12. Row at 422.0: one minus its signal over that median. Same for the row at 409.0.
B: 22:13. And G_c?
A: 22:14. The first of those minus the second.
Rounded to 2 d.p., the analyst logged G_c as -0.12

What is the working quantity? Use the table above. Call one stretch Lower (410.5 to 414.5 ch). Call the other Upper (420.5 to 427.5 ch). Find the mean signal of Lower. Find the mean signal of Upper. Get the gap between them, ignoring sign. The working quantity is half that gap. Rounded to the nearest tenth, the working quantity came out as 1.3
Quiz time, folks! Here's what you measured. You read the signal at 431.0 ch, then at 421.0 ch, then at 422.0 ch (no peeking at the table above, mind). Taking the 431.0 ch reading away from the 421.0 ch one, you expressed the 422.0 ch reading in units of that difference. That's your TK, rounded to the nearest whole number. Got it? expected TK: -25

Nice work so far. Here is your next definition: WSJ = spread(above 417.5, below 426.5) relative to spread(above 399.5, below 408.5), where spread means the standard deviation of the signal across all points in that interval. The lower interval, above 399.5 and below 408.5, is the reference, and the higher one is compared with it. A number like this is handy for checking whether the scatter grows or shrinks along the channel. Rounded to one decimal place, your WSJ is 2.0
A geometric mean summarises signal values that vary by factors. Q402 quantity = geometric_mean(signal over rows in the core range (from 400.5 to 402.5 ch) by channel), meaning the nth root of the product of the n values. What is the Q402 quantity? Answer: 24.1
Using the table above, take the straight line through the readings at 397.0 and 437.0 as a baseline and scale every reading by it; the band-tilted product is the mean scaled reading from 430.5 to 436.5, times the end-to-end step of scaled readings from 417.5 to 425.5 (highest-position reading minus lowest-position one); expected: 0.10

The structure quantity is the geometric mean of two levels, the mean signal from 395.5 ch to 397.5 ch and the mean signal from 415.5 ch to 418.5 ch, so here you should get 22.8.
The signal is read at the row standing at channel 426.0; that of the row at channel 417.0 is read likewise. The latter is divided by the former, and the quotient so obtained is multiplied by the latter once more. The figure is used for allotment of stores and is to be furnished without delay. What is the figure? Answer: 20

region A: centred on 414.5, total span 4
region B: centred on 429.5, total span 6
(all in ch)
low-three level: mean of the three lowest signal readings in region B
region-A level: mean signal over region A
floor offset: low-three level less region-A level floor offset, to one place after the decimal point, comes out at 2.0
